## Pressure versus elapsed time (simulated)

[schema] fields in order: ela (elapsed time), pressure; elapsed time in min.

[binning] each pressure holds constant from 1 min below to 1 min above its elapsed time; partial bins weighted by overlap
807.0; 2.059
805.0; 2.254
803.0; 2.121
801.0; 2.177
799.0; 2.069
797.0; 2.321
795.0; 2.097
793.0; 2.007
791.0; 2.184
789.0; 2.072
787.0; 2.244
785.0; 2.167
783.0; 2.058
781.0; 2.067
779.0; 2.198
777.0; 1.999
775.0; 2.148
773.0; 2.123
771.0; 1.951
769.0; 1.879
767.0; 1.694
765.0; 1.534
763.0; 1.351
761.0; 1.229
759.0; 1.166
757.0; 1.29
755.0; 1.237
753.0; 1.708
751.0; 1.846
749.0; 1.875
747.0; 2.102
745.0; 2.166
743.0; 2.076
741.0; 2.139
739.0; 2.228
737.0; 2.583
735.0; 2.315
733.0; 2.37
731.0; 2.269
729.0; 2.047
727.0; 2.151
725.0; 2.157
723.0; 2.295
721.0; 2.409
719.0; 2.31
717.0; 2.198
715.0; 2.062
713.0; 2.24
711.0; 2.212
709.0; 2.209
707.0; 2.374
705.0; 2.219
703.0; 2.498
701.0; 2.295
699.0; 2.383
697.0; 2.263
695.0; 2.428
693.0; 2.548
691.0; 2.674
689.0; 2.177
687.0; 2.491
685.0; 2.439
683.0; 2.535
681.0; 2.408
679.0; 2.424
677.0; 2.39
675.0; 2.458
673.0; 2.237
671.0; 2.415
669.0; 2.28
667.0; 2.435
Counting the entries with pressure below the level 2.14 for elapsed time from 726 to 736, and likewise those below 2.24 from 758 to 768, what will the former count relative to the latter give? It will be 0.20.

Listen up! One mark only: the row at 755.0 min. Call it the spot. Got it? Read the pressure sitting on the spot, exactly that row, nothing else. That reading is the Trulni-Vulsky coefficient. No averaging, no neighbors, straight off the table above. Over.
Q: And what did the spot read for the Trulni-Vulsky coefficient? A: 1.237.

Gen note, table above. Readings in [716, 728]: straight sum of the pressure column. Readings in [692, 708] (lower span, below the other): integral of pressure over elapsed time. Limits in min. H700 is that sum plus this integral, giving 52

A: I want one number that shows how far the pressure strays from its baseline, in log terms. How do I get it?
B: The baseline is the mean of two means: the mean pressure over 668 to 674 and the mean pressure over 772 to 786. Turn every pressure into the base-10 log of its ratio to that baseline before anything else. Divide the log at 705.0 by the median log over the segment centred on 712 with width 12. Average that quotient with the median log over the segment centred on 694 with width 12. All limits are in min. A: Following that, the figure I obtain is 5.3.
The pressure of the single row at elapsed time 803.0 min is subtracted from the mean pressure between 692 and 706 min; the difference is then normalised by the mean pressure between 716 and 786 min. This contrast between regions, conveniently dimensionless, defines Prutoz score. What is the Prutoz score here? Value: 0.129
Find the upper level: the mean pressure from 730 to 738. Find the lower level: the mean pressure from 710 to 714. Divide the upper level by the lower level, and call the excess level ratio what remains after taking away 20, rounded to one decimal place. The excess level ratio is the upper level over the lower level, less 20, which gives -18.9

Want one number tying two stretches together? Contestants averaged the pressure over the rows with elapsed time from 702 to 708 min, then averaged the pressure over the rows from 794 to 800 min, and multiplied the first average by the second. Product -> 5.11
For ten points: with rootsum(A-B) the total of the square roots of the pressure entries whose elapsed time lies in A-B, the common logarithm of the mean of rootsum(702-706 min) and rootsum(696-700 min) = 0.486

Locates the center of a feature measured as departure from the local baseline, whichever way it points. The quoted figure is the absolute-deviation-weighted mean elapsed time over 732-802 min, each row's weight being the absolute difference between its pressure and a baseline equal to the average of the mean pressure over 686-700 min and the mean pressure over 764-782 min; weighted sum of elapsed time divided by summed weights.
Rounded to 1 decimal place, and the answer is 761.1 min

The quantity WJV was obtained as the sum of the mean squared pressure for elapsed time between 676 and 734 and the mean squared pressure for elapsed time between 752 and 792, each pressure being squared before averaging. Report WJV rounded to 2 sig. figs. 8.9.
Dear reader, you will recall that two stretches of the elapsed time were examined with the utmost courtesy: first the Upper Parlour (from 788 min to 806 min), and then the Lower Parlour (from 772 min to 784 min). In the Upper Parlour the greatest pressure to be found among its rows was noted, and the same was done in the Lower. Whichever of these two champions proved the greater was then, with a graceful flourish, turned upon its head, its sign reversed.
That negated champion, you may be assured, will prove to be -2.32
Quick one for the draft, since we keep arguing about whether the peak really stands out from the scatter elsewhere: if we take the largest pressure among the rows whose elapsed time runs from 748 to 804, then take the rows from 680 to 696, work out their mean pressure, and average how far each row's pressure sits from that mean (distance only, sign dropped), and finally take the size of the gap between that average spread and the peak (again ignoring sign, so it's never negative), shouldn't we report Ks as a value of 2.22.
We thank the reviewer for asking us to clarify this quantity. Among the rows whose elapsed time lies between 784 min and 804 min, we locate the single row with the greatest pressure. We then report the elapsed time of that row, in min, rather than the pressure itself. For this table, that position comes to 797.0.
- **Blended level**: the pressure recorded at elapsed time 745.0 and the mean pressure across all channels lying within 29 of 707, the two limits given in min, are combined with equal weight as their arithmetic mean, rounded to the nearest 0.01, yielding 2.25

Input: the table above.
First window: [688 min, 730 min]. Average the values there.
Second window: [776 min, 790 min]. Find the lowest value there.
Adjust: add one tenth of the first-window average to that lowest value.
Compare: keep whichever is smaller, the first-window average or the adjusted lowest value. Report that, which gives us 2.2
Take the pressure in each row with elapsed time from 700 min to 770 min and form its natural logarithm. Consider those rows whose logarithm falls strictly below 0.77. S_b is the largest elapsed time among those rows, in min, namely 769.0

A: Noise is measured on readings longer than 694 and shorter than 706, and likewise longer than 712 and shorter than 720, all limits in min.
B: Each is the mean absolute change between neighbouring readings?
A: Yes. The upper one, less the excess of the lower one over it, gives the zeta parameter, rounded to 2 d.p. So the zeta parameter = 0.11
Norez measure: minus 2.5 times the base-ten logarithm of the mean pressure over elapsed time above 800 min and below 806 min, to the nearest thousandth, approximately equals -0.848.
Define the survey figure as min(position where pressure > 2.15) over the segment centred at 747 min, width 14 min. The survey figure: 745.0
